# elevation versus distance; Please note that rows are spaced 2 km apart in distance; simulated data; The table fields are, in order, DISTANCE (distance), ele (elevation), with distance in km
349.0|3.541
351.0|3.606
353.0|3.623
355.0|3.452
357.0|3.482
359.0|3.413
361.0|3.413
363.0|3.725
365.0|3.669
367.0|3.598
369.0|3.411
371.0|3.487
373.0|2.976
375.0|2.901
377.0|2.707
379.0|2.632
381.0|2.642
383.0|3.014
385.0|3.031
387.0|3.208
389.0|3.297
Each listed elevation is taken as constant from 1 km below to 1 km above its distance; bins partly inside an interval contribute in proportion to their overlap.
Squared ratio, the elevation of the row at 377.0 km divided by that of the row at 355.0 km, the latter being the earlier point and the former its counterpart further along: 0.61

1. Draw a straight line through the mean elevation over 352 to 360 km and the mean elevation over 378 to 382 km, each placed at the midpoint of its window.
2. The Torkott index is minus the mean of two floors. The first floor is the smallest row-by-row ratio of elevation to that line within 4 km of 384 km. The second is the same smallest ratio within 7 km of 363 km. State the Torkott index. -1.01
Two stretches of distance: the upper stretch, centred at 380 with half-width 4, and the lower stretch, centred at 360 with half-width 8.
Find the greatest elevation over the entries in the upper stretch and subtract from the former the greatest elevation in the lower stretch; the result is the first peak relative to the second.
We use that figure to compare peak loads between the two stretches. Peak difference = -0.7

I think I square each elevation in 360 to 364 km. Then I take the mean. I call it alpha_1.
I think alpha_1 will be 12.8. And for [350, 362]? 12.2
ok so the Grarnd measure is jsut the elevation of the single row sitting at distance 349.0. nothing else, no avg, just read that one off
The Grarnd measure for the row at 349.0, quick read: 3.541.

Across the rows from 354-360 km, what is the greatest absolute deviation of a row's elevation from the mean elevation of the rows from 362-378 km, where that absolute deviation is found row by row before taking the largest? 0.2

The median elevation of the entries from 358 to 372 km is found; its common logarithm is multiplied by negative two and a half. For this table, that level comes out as -1.36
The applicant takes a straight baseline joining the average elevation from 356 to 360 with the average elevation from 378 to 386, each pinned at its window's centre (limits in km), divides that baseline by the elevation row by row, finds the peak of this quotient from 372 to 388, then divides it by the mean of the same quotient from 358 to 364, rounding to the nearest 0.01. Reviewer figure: 1.15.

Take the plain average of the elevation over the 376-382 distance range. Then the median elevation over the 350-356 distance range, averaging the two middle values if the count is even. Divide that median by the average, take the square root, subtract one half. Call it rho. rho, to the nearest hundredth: 0.66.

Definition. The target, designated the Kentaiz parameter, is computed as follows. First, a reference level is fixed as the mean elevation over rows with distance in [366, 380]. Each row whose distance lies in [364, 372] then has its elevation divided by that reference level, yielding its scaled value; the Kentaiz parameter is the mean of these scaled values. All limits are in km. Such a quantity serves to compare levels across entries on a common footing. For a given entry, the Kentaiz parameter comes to 1.14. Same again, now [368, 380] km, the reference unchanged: 0.97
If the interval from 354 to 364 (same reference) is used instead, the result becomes 1.13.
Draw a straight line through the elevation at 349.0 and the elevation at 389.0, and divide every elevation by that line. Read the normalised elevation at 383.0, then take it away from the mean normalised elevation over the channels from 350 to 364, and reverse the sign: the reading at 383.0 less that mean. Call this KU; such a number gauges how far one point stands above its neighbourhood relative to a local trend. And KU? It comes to -0.11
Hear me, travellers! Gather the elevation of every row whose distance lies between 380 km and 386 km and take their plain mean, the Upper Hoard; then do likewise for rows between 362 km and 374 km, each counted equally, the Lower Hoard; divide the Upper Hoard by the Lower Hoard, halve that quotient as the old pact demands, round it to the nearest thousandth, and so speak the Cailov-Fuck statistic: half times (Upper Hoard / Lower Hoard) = 0.416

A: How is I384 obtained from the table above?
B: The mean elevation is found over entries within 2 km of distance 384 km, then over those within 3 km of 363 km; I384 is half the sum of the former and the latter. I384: 3.31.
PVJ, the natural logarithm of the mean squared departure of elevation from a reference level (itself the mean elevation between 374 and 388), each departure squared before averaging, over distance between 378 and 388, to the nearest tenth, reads -2.9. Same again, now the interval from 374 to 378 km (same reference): -4.2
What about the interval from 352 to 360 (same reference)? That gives -1.0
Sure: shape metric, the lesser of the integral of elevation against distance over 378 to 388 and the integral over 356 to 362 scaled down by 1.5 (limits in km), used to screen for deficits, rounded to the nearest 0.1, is 13.7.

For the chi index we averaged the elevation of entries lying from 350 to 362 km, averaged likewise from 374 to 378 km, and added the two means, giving 6.3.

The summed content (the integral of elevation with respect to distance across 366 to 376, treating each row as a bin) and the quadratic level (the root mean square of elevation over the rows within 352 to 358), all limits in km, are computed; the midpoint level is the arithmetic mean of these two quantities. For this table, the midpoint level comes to 18.1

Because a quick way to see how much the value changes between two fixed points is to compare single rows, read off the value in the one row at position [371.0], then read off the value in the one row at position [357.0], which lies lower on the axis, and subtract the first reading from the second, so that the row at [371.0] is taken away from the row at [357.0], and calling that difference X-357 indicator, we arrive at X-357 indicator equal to 0.0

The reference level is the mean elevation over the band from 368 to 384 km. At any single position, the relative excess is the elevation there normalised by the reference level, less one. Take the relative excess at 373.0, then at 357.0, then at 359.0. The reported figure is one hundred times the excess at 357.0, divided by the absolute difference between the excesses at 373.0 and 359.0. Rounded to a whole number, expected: 117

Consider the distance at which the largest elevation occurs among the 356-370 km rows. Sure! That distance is 363.0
